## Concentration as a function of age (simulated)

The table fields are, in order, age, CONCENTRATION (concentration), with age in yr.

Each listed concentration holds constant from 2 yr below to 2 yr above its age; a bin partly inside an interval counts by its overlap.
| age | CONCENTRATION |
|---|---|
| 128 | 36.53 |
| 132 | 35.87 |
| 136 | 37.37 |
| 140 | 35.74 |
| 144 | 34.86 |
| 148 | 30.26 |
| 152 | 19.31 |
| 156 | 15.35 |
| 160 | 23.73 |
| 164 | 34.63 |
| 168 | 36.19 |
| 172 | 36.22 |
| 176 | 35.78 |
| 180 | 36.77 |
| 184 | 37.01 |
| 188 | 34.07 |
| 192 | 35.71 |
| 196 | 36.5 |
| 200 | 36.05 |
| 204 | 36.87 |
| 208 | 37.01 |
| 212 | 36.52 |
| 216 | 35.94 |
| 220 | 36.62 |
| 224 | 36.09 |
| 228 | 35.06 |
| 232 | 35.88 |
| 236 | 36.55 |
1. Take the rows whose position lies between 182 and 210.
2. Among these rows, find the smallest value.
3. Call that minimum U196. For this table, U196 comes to 34.07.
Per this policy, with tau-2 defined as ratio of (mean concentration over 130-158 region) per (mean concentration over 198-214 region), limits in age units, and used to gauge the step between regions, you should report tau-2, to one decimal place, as 0.8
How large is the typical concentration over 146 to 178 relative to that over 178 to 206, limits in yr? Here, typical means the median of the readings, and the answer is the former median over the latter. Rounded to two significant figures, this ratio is 0.89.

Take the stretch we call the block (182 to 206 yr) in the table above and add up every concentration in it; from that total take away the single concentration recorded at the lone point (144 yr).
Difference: 181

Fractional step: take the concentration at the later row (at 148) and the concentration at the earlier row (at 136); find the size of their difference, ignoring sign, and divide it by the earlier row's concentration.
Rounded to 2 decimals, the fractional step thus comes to 0.19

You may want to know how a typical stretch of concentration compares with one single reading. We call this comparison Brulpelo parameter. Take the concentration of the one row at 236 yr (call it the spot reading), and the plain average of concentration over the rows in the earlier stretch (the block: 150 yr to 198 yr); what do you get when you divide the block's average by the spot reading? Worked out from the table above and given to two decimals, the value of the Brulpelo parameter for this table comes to 0.87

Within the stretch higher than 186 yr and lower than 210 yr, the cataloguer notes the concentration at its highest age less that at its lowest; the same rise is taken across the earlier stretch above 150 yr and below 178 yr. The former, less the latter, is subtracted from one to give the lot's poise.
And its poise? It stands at 15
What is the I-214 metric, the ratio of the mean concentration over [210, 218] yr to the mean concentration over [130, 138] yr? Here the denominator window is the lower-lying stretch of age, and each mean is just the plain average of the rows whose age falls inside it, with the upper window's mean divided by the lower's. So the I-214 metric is 0.989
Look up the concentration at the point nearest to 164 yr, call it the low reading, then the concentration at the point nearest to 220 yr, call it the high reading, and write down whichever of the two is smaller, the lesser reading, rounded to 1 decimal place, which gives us 34.6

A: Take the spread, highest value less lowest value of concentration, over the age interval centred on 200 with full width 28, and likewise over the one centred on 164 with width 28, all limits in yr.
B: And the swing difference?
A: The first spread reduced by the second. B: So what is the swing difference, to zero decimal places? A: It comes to -18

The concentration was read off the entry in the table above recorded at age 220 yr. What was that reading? 36.62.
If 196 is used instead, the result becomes 36.5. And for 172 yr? 36.22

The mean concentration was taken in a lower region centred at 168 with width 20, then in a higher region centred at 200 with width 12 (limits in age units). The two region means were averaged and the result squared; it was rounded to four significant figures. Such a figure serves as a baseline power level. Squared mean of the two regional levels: 1217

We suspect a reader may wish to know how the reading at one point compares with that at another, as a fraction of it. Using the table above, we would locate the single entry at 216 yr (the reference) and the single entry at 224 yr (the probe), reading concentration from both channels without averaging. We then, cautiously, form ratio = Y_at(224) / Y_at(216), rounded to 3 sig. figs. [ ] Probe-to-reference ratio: 1.00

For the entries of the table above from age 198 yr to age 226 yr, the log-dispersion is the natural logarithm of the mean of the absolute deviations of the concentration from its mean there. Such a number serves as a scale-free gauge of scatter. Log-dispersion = -1.0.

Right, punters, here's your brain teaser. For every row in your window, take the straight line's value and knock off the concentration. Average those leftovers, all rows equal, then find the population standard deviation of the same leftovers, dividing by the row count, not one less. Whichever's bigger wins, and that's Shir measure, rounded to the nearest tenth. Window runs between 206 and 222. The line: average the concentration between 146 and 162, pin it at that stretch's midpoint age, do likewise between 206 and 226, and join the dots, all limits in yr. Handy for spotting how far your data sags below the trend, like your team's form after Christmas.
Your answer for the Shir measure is 1.3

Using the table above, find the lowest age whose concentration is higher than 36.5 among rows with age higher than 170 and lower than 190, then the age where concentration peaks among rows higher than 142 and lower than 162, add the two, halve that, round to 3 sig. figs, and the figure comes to 162 yr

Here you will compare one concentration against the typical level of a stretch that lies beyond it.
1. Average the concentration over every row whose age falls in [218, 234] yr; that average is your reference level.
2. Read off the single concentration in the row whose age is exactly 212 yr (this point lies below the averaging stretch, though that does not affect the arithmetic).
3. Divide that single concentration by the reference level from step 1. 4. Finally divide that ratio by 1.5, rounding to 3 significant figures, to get 0.678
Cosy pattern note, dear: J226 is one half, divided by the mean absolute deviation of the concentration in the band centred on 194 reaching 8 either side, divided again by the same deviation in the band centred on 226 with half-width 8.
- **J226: 1.5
